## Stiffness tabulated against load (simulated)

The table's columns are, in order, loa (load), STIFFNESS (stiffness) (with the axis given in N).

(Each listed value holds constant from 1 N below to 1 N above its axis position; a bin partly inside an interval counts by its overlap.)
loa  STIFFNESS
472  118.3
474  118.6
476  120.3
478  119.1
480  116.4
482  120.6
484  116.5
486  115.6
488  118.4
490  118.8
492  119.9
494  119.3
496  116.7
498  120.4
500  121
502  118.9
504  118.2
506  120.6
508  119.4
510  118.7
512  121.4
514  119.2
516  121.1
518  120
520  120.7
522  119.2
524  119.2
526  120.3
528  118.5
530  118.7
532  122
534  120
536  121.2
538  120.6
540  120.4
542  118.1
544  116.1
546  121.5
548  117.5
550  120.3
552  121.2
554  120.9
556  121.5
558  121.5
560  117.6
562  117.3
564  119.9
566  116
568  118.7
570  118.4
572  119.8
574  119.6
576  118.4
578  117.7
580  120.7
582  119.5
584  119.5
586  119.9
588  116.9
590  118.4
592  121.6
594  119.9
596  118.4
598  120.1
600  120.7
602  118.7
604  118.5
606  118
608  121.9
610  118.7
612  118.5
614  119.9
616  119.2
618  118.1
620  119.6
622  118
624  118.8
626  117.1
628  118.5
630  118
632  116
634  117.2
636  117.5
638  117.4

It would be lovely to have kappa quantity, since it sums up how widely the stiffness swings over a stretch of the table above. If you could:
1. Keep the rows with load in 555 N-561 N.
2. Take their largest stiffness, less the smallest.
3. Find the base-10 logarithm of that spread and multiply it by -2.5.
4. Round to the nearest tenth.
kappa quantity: -1.5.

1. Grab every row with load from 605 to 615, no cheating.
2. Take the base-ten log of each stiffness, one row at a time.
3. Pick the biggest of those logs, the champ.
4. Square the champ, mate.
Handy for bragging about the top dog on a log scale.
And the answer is 4.35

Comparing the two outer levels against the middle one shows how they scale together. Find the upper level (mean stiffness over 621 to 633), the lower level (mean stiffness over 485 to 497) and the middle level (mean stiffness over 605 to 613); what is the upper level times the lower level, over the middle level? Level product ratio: 117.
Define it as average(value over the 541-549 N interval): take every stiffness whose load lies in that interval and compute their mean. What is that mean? 118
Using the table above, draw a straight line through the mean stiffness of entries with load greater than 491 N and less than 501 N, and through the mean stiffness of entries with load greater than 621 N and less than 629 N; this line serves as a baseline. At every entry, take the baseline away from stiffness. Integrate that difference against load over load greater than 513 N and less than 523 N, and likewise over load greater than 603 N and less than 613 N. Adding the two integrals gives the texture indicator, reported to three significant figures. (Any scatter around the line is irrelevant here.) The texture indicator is 16.5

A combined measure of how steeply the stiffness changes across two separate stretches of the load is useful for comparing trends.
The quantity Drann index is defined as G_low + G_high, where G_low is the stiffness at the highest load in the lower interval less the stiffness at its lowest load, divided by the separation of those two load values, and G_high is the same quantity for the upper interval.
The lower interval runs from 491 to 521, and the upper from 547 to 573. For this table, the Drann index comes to 0.12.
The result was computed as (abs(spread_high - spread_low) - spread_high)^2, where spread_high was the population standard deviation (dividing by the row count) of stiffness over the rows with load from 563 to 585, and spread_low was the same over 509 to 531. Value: 1.0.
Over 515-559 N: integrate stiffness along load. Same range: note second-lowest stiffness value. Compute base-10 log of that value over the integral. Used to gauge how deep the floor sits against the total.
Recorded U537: -1.65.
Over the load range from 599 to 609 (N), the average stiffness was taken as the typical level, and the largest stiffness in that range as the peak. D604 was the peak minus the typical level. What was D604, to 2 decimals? 2.34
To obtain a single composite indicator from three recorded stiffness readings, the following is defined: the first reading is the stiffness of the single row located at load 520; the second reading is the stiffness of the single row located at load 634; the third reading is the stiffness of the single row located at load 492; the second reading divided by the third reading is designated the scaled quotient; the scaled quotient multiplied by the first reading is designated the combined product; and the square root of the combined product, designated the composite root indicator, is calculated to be 10.9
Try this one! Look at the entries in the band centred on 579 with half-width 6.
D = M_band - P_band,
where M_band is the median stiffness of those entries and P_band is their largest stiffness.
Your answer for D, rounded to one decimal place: -1.2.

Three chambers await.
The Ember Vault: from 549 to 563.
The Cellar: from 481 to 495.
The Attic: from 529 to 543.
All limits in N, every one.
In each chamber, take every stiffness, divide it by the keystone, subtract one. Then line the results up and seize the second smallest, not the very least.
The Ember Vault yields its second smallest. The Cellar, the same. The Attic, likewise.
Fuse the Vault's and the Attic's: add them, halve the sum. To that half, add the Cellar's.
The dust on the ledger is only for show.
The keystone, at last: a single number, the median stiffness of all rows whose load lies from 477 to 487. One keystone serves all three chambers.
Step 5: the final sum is 0.014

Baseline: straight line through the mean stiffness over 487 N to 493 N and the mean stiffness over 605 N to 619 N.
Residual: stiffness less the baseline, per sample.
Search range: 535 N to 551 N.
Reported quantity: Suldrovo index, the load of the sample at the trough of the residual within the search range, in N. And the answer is 544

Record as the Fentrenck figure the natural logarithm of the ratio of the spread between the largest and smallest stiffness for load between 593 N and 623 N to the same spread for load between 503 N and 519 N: 0.2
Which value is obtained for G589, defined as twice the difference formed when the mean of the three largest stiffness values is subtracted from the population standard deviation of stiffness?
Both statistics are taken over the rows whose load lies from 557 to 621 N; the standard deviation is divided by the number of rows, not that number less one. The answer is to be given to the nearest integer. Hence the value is -241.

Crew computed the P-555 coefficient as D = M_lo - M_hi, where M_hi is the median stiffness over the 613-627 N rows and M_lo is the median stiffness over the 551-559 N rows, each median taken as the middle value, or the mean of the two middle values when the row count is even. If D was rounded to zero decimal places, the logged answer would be 3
